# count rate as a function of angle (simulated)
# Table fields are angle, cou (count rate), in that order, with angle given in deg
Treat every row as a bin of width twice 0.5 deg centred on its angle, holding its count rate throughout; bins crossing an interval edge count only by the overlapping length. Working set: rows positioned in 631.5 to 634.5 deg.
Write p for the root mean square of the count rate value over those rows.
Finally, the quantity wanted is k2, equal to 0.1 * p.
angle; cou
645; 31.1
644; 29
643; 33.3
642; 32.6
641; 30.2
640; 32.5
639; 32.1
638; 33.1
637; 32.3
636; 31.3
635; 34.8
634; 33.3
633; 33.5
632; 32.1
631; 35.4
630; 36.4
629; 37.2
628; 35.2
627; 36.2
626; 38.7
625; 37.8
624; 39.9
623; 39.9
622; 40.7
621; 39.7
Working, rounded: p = 33.0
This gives 3.3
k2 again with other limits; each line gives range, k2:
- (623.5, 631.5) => 3.7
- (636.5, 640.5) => 3.3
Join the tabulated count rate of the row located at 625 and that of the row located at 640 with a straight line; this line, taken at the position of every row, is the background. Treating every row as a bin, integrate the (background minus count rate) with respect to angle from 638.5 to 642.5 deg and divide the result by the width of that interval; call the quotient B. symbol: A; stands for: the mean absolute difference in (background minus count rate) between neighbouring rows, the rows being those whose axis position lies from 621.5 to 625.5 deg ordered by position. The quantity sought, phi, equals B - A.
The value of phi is -0.4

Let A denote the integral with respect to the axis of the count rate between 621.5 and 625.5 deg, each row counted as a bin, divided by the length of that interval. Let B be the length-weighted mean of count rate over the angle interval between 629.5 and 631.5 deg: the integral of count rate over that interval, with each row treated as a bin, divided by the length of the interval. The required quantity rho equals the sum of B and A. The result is 75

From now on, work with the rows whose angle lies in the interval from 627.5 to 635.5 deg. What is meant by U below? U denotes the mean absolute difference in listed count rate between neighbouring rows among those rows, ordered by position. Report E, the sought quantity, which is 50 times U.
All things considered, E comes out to 72.9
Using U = 1.46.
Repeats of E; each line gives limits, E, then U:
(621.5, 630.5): 63.1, 1.26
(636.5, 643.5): 63.3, 1.27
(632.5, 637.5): 77.5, 1.55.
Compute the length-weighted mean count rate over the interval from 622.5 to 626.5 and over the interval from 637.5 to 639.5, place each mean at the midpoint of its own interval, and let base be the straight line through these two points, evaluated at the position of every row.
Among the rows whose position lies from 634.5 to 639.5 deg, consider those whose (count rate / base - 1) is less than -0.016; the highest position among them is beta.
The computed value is 637 deg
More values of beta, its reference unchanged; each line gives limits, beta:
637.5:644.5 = 644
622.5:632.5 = 632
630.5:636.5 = 636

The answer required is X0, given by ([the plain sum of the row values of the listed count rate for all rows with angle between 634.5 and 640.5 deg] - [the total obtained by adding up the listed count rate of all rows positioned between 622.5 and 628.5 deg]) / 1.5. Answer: -21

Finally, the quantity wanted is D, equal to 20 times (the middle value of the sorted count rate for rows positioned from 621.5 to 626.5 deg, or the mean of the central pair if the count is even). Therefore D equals 798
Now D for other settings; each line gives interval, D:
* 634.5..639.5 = 646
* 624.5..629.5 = 744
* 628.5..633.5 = 708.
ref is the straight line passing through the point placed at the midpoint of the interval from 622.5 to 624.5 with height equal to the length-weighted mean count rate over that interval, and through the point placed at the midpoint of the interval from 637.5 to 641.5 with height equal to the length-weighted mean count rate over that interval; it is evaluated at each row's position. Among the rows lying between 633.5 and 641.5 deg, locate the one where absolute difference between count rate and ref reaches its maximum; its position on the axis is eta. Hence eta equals 636 deg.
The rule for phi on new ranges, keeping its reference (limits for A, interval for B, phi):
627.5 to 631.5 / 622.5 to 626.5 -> -2.2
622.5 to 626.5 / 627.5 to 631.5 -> -1.0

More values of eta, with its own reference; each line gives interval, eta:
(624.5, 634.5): 632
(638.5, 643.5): 643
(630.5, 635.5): 632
